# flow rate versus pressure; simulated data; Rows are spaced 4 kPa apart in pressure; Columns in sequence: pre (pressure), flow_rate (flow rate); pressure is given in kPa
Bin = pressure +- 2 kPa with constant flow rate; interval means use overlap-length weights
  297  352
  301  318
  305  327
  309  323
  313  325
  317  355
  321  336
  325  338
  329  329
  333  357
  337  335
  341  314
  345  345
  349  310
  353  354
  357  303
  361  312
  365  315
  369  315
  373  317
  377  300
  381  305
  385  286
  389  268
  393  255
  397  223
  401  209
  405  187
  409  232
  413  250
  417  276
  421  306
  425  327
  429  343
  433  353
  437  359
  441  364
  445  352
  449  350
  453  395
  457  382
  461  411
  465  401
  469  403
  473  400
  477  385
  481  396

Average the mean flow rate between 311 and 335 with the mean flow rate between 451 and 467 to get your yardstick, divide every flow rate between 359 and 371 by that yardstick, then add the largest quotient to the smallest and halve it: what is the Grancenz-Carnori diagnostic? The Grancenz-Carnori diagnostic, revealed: 0.85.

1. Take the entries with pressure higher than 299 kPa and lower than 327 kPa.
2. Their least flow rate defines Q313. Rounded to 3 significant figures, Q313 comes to 318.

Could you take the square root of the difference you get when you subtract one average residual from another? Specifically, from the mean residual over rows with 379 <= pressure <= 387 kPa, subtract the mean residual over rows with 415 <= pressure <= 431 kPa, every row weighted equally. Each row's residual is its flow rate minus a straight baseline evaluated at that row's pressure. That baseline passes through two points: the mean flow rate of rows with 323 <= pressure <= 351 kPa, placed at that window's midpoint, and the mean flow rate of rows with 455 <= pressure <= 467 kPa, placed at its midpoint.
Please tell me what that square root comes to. 1.9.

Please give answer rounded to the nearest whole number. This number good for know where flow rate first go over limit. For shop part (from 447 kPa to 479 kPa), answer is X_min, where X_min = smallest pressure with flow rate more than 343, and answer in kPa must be 449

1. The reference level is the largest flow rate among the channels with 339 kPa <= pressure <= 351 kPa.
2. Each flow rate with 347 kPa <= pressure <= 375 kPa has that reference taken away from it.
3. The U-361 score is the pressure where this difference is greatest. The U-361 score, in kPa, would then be 353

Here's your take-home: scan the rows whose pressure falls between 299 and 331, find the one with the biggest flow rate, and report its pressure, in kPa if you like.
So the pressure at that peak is 317 kPa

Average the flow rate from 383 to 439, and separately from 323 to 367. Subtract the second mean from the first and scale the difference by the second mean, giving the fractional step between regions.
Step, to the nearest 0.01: -0.16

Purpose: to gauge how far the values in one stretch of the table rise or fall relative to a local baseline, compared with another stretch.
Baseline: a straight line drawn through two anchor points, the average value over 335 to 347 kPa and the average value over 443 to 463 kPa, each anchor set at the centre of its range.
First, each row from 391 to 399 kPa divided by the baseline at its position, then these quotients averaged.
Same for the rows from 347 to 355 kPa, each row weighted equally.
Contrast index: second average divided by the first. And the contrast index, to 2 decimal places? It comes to 1.46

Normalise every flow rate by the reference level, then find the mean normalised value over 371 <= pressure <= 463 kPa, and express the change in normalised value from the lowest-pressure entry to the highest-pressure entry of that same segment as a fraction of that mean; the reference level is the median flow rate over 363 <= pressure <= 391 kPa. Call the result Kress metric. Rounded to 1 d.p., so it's 0.3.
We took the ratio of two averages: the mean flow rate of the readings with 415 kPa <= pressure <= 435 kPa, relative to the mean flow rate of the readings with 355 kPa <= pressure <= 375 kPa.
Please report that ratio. 1.0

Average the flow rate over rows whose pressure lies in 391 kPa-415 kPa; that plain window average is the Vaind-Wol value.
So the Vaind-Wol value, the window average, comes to 226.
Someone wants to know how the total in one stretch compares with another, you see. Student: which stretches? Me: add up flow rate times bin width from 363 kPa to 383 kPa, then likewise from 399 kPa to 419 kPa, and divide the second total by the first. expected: 0.74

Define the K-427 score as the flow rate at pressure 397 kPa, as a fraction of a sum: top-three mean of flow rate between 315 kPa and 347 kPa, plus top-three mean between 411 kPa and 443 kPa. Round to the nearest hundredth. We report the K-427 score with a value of 0.31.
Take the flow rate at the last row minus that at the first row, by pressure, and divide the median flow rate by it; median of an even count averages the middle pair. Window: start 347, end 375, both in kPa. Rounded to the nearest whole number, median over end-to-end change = 45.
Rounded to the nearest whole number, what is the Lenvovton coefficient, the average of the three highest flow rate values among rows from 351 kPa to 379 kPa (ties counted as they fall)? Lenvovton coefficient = 329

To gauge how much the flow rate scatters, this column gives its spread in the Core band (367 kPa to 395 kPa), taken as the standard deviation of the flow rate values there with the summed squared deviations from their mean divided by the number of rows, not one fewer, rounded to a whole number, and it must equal 22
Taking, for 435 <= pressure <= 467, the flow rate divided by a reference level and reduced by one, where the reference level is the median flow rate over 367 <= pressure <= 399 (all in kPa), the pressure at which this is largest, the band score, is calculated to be 461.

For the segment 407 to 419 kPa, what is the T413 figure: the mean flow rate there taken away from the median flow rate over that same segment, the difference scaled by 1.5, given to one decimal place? -4.0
